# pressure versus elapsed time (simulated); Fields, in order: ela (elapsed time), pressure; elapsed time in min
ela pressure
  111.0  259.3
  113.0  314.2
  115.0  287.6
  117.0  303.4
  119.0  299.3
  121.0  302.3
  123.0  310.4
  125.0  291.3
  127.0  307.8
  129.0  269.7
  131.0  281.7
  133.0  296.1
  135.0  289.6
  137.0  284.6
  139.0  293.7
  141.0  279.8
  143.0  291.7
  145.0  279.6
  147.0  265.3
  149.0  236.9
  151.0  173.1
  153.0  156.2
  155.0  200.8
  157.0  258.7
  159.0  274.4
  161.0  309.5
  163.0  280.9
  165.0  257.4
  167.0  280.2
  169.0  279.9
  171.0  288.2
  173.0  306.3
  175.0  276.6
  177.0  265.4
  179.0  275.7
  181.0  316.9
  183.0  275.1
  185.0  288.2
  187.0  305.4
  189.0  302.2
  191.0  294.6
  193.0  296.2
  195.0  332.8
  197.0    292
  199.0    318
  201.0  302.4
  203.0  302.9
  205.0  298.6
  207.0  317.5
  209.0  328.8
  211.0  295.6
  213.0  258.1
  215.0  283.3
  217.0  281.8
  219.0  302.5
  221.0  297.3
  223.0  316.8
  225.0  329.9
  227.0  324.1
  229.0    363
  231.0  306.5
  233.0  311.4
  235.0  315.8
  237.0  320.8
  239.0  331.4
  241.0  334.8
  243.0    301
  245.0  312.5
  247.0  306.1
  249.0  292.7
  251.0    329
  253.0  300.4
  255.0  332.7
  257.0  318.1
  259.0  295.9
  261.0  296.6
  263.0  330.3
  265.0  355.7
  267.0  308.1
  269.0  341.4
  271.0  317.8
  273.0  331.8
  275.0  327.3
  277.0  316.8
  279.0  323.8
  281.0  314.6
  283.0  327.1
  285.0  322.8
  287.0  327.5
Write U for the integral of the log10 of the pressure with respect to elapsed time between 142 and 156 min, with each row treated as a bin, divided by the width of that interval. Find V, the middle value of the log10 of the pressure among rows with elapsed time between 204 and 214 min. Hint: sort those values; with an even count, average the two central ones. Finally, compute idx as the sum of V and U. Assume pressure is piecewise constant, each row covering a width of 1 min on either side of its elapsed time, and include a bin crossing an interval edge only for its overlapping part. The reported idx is 4.82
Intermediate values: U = 2.35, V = 2.48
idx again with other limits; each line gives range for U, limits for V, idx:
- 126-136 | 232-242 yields 4.97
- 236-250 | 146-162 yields 4.89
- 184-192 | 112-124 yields 4.95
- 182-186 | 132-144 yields 4.91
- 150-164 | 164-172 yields 4.81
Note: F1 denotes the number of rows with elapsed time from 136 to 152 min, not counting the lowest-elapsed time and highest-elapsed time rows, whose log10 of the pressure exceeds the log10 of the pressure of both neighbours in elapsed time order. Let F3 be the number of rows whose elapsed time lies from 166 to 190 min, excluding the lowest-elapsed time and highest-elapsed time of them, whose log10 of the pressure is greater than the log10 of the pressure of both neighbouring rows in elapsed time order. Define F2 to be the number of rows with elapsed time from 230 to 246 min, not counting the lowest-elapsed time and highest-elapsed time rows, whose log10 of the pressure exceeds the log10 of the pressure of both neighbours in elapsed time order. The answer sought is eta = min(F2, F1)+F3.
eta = 4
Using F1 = 2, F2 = 1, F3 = 3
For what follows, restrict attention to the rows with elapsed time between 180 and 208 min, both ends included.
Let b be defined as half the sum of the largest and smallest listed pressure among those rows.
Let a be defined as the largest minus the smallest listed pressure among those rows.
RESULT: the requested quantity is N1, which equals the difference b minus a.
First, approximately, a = 58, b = 304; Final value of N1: 246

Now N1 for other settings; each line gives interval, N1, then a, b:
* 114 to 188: 76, 161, 237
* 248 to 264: 273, 40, 313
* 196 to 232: 206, 105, 311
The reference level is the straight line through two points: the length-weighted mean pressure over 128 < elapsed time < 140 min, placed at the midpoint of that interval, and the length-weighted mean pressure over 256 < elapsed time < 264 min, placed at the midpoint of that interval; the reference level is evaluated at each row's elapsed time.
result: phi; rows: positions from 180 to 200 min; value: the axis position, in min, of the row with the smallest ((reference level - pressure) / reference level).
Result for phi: 195.0 min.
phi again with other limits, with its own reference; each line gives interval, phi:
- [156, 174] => 161.0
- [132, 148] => 133.0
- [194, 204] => 195.0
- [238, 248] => 241.0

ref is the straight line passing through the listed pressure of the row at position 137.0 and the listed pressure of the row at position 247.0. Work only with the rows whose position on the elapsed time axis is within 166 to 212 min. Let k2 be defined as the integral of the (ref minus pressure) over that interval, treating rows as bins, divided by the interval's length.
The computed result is -3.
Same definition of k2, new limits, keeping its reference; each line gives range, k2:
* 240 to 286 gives -10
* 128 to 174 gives 21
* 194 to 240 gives -10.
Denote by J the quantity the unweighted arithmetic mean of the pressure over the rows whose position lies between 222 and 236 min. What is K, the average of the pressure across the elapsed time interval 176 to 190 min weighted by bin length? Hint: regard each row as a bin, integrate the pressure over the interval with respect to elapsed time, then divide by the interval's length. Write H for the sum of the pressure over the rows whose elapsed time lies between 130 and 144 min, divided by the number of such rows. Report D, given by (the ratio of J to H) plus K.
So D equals 291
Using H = 288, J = 324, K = 290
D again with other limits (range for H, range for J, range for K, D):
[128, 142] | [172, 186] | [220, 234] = 322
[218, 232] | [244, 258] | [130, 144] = 289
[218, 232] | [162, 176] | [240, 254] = 312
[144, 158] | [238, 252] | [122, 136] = 294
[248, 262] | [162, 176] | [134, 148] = 284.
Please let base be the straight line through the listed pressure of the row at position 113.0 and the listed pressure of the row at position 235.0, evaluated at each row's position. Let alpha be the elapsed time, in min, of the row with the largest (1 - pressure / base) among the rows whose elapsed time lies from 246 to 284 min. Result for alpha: 249.0 min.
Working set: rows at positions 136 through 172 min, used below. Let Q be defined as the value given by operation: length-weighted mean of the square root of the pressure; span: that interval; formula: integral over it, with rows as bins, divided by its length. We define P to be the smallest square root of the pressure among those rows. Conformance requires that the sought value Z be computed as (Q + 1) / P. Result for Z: 1.37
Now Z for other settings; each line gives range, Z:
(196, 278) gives 1.16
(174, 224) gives 1.13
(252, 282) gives 1.10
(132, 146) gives 1.07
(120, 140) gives 1.10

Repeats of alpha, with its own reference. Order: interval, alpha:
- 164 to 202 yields 165.0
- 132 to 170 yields 153.0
